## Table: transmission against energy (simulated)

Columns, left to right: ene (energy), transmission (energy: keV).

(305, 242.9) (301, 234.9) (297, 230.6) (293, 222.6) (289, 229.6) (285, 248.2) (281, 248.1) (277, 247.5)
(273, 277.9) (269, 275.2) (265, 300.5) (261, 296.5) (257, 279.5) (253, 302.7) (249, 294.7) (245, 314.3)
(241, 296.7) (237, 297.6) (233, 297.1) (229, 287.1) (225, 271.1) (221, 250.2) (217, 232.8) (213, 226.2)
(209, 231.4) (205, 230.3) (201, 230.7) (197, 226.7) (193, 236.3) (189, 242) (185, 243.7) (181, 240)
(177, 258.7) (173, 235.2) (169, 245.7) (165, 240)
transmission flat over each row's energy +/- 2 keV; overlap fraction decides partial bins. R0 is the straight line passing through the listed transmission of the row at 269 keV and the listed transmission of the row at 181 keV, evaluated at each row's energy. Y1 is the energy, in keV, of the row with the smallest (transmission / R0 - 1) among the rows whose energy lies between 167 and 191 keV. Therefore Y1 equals 173 keV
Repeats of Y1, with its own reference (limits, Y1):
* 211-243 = 213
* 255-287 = 285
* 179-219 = 213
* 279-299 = 293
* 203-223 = 213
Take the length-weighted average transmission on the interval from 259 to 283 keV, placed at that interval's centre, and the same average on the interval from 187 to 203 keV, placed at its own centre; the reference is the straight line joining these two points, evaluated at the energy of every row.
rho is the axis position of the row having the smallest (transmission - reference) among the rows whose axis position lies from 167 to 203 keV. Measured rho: 197 keV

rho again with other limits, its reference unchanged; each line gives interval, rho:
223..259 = 257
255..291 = 289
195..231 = 213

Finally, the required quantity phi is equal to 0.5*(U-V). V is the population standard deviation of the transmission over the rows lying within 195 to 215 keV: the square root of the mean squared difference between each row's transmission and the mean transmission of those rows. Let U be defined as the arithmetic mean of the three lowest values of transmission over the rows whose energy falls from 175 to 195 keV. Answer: 119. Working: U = 239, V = 2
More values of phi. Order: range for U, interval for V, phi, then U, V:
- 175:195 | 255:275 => 114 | 239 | 10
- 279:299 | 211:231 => 102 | 228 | 23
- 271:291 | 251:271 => 115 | 242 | 11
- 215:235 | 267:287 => 119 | 251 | 14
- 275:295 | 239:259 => 111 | 233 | 11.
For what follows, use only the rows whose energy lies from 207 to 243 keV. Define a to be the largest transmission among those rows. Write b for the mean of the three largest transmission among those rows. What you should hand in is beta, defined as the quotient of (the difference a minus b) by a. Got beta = 0.002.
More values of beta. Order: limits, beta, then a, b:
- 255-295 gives 0.028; 300.5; 292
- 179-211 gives 0.007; 243.7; 242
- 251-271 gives 0.009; 302.7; 300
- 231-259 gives 0.030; 314.3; 305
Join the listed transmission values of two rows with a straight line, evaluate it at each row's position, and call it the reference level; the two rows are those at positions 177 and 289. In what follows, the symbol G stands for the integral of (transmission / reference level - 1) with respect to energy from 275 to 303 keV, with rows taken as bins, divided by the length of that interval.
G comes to 0.03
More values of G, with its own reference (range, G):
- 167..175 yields -0.08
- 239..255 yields 0.26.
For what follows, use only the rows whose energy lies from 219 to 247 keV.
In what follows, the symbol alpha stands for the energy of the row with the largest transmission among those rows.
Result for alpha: 245 keV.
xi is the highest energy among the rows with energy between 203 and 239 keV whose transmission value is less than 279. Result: 225 keV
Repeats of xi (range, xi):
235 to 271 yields 269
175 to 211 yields 209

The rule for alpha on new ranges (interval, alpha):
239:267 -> 245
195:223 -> 221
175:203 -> 177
